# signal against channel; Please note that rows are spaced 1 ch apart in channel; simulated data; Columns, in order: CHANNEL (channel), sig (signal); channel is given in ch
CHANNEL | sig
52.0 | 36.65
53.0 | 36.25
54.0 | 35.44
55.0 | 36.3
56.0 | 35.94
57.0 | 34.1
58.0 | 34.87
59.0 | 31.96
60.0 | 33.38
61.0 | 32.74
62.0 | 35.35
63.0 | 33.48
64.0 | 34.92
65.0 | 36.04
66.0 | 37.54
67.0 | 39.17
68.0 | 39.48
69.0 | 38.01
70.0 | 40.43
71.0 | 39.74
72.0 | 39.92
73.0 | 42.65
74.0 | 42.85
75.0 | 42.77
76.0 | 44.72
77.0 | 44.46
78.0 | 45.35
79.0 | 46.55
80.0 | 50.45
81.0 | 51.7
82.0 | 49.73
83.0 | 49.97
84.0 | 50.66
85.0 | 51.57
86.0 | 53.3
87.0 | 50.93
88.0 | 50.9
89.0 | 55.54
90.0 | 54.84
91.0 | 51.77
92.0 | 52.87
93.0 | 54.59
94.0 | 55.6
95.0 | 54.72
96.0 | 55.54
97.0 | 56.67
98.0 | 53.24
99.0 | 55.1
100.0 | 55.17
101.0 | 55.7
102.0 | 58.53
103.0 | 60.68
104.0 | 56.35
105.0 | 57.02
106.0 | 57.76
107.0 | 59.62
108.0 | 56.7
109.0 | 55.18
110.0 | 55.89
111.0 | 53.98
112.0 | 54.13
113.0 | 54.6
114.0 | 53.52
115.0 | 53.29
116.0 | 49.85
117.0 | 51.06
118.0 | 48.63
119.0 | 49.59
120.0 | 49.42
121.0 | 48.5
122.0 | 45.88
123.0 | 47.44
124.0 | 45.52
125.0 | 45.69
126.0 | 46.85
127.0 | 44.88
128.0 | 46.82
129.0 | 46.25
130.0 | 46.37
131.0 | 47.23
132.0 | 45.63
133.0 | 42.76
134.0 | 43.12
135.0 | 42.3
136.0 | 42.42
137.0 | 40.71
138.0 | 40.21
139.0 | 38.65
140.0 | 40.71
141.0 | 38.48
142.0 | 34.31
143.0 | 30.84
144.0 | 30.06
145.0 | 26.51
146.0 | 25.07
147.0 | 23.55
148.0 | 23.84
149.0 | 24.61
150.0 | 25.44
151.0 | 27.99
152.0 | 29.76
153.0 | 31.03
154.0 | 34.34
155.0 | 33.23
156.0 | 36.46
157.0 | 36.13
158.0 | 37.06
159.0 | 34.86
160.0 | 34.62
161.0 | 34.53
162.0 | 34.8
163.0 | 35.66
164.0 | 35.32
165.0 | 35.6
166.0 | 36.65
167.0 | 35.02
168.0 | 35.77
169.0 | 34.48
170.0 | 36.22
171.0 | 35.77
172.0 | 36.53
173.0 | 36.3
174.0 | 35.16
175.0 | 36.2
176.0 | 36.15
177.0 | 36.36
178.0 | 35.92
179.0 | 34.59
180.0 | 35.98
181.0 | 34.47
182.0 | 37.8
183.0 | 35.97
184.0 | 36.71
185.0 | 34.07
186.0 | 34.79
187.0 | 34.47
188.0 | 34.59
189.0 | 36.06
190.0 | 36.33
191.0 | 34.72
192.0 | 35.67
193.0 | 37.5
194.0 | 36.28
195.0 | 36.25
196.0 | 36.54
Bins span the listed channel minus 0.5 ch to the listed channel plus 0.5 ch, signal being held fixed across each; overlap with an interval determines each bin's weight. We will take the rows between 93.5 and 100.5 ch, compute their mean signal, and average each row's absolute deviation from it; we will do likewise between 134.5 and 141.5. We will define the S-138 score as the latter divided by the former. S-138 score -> 1.7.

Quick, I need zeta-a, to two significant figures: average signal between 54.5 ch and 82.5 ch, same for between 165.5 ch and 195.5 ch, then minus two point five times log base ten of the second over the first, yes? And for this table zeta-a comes 0.12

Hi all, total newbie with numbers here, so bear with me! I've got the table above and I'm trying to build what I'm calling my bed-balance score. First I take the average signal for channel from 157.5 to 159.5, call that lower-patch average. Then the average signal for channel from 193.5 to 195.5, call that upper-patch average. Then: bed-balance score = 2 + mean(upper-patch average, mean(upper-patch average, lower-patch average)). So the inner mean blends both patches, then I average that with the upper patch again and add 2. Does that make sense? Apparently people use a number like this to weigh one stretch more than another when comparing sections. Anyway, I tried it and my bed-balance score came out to 38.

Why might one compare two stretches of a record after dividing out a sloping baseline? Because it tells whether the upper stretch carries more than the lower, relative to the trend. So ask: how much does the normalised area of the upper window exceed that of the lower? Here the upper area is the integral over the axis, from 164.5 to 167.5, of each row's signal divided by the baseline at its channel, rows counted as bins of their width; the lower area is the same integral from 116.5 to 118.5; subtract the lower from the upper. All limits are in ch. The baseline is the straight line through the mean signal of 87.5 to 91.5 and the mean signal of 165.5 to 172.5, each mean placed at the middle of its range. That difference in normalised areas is 1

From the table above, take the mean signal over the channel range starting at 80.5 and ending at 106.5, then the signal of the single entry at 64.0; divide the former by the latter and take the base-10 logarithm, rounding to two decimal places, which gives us 0.19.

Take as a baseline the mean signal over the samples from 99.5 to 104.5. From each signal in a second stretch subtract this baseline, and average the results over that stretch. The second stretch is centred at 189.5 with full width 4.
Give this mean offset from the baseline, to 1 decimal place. -21.9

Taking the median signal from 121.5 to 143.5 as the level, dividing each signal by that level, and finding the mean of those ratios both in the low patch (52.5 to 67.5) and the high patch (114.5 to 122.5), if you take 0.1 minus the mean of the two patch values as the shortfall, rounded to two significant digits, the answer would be -0.86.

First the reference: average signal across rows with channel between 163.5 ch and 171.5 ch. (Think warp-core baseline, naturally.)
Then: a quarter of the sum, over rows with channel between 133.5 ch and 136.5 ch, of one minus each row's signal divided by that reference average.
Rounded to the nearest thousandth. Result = -0.148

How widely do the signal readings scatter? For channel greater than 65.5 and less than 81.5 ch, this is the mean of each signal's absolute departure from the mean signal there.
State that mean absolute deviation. 3.3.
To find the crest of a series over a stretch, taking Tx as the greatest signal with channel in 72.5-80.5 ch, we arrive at 50.45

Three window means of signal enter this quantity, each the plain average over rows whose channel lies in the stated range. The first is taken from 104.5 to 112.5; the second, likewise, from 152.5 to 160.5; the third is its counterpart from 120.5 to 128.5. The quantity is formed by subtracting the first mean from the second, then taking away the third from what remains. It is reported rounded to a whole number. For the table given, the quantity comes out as -68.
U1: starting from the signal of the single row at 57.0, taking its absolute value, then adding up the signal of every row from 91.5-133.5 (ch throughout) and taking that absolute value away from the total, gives 2151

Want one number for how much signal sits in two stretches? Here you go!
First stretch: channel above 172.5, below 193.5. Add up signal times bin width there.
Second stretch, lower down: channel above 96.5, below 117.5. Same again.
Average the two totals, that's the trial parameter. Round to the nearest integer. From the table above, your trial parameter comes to 957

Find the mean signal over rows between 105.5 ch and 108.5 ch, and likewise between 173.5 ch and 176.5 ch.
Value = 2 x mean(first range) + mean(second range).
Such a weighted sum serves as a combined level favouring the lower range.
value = 152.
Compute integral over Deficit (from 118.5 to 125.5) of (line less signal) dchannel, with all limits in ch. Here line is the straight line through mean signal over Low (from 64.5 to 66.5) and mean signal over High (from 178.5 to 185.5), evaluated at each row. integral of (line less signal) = -78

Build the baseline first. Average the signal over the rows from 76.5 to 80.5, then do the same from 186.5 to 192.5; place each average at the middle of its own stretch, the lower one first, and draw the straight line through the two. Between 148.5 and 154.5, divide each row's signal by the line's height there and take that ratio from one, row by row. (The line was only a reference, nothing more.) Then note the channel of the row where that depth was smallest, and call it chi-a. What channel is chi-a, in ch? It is 154.0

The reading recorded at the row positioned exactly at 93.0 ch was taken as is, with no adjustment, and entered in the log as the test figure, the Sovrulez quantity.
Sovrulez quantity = 54.59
